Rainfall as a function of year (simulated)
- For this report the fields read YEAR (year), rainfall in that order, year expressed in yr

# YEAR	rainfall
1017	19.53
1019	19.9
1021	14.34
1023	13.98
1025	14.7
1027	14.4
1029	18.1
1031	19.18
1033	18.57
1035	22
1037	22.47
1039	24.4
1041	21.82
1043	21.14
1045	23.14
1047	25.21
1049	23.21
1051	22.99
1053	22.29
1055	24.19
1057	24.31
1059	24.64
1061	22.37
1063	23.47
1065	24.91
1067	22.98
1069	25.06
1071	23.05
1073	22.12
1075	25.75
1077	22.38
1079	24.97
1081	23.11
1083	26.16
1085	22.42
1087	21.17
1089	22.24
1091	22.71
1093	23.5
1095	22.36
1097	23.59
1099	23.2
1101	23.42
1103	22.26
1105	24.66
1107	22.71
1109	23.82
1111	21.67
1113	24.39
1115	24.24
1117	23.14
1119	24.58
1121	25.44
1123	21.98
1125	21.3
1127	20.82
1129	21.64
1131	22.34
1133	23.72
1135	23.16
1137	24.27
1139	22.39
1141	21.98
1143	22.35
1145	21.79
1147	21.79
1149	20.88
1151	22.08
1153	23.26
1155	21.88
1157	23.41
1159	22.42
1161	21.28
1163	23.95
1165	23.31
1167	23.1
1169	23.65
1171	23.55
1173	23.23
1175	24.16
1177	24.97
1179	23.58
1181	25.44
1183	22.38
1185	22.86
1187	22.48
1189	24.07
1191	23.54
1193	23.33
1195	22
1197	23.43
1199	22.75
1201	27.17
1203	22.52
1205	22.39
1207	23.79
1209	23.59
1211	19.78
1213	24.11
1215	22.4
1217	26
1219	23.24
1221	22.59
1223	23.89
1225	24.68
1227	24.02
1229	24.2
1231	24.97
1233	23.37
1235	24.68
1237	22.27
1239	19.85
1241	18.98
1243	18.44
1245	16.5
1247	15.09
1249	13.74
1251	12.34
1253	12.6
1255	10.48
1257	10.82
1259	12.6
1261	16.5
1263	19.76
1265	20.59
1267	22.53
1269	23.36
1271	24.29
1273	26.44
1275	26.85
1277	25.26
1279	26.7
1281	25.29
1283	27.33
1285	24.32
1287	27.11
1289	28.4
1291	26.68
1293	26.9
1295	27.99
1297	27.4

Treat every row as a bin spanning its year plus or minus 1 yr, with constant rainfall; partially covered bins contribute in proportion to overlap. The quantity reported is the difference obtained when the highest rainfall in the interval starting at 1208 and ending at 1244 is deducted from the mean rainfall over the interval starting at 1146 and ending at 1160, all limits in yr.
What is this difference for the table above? -3.8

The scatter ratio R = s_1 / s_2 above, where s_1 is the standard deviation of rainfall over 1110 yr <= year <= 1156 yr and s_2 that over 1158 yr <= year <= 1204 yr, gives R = 1.03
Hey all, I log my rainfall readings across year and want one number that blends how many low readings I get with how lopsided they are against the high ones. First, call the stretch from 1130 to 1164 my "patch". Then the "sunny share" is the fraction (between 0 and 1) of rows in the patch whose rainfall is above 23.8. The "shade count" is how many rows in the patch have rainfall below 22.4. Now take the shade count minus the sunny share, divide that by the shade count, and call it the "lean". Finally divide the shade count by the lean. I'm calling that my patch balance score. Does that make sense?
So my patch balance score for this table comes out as 10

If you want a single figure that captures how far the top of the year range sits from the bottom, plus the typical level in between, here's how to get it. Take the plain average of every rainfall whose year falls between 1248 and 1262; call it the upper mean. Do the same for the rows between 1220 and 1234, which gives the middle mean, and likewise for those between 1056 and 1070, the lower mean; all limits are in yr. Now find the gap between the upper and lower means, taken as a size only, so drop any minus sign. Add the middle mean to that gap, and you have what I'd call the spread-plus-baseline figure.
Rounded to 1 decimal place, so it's 35.2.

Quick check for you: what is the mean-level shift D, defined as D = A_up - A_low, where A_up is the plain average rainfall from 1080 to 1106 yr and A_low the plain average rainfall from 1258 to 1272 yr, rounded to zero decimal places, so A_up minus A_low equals 3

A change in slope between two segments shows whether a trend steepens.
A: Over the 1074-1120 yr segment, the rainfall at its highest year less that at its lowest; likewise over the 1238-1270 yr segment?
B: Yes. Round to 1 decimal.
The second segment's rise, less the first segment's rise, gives 4.7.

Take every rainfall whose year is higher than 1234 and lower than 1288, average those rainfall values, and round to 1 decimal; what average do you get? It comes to 20.2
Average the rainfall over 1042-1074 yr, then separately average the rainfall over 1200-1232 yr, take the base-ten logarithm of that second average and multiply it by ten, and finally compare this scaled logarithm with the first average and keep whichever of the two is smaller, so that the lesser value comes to 13.7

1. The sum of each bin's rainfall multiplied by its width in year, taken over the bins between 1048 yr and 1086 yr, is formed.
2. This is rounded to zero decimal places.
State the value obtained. 901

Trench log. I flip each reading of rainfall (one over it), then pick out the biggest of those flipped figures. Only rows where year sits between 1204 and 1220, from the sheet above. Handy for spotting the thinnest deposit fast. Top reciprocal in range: 0.0506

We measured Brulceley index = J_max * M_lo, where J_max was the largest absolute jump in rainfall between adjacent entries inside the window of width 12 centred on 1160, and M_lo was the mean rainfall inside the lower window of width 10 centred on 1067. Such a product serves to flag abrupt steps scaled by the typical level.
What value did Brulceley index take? 64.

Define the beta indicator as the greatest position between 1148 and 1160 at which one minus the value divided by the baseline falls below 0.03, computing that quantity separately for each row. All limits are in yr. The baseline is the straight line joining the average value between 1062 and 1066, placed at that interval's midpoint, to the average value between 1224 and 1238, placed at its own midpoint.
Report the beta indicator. 1157 yr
